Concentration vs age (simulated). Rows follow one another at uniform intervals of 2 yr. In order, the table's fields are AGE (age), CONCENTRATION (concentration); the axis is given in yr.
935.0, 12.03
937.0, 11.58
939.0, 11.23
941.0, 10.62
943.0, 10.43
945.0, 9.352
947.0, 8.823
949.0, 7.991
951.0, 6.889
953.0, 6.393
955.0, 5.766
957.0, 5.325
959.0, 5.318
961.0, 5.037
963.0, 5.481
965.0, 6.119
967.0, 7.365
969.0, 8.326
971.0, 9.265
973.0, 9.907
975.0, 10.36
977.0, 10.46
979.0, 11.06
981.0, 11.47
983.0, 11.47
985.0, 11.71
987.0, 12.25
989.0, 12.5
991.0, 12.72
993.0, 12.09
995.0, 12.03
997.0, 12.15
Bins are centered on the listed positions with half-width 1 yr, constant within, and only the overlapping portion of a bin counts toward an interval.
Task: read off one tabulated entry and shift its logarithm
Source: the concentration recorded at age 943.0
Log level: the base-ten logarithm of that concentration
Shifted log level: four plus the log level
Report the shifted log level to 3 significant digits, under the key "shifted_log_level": 5.02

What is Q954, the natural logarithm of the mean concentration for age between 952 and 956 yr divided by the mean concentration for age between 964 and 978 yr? -0.37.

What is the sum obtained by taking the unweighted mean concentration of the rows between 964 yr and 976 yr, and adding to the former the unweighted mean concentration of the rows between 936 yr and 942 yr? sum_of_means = 19.7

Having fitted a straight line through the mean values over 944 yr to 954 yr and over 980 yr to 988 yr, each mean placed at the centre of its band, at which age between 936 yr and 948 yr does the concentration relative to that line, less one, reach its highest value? 937.0 yr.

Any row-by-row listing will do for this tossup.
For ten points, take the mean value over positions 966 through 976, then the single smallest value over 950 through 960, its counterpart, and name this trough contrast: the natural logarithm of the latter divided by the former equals -0.531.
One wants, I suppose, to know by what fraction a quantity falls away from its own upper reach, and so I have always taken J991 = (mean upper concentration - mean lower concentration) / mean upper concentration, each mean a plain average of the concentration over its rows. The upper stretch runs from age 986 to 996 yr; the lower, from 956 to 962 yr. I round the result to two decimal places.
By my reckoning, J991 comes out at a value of 0.58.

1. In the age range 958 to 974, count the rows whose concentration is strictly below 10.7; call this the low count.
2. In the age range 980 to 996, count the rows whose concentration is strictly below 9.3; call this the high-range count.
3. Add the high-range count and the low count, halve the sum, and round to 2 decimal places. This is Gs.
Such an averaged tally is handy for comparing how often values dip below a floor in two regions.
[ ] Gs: 4.00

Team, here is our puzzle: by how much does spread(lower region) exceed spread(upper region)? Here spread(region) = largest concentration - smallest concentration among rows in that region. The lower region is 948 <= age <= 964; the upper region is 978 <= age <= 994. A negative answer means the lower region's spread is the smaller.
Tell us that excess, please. 1.3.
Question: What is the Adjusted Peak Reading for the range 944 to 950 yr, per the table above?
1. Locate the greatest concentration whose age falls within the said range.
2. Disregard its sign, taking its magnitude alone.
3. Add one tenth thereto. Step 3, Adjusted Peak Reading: 9.5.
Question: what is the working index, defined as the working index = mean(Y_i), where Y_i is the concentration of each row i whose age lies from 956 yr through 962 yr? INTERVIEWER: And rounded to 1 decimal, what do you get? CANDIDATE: 5.2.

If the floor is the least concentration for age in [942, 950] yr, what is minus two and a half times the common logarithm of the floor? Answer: -2.3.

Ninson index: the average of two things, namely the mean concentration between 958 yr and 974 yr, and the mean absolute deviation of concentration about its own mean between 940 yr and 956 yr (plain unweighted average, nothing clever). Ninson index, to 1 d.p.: 4.3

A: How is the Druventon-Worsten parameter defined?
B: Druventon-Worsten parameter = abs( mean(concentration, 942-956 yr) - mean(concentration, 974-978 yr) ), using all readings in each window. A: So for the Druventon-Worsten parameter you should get 2.5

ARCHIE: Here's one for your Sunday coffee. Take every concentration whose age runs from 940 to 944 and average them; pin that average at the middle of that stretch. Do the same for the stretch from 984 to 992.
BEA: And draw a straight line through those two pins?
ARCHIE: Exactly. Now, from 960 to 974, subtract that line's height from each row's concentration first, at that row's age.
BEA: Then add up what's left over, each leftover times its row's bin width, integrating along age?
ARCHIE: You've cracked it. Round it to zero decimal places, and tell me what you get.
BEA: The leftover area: -58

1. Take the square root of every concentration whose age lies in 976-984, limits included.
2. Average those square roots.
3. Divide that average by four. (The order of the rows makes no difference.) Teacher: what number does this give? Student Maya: 0.83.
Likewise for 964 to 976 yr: 0.73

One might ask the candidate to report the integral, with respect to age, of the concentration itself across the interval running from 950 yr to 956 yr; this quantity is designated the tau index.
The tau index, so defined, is 38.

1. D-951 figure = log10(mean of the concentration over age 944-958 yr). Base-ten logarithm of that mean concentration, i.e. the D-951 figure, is 0.86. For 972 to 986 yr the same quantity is 1.04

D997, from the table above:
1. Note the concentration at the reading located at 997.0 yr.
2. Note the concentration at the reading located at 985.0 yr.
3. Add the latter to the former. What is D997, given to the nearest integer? 24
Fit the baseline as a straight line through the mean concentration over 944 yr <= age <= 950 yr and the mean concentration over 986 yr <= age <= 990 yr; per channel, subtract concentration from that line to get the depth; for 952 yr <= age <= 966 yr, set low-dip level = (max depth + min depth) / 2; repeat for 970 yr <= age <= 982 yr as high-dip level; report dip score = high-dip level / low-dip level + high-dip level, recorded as 1.2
